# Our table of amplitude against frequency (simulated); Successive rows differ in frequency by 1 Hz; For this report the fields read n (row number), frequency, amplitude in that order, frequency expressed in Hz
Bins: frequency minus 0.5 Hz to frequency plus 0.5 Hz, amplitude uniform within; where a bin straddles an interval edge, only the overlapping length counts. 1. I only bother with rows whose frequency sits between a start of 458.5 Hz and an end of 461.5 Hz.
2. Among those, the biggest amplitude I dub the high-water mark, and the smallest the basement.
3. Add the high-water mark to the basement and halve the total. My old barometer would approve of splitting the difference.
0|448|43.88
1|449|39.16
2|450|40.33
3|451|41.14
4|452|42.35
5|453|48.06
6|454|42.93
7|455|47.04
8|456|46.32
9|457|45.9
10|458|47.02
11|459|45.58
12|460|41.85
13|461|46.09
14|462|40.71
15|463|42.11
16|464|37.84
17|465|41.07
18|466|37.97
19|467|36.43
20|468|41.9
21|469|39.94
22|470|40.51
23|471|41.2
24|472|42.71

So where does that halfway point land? 44.0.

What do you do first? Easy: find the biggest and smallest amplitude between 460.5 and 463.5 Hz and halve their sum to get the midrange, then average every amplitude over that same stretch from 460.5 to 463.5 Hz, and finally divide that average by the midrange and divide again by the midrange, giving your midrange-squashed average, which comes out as 0.0228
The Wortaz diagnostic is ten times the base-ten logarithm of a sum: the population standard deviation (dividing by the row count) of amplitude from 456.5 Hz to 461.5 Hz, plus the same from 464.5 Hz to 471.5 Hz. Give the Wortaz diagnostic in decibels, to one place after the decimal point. 5.6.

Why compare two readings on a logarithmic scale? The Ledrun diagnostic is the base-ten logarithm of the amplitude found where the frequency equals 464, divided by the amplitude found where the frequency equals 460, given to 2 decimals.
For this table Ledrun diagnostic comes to -0.04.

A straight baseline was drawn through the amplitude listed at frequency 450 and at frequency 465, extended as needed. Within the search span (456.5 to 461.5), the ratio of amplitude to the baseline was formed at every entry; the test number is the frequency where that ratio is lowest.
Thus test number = 460 Hz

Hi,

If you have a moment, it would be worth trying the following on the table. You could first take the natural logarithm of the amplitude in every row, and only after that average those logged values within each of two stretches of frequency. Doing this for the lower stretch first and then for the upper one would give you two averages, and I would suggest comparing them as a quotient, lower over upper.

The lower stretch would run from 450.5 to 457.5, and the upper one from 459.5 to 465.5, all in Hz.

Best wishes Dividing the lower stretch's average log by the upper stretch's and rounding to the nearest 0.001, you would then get 1.020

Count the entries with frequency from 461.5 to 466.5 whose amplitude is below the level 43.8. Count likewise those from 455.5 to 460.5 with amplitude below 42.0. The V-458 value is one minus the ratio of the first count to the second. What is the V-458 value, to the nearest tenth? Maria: -4.0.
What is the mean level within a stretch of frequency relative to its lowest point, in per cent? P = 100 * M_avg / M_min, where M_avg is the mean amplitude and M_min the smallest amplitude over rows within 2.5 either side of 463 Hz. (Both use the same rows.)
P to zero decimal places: 110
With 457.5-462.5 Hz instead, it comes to 109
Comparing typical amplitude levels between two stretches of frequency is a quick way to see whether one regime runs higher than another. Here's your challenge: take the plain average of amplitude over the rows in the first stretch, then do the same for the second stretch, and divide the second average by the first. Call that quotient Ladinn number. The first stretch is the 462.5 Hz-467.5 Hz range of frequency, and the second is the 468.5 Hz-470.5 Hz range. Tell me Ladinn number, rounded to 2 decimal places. 1.03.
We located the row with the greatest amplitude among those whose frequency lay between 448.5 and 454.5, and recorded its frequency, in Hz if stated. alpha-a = 453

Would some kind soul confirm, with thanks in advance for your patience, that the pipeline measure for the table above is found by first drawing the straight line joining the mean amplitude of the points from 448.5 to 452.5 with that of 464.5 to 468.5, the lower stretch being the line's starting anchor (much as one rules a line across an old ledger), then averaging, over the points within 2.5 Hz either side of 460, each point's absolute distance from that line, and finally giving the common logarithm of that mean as 0.64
